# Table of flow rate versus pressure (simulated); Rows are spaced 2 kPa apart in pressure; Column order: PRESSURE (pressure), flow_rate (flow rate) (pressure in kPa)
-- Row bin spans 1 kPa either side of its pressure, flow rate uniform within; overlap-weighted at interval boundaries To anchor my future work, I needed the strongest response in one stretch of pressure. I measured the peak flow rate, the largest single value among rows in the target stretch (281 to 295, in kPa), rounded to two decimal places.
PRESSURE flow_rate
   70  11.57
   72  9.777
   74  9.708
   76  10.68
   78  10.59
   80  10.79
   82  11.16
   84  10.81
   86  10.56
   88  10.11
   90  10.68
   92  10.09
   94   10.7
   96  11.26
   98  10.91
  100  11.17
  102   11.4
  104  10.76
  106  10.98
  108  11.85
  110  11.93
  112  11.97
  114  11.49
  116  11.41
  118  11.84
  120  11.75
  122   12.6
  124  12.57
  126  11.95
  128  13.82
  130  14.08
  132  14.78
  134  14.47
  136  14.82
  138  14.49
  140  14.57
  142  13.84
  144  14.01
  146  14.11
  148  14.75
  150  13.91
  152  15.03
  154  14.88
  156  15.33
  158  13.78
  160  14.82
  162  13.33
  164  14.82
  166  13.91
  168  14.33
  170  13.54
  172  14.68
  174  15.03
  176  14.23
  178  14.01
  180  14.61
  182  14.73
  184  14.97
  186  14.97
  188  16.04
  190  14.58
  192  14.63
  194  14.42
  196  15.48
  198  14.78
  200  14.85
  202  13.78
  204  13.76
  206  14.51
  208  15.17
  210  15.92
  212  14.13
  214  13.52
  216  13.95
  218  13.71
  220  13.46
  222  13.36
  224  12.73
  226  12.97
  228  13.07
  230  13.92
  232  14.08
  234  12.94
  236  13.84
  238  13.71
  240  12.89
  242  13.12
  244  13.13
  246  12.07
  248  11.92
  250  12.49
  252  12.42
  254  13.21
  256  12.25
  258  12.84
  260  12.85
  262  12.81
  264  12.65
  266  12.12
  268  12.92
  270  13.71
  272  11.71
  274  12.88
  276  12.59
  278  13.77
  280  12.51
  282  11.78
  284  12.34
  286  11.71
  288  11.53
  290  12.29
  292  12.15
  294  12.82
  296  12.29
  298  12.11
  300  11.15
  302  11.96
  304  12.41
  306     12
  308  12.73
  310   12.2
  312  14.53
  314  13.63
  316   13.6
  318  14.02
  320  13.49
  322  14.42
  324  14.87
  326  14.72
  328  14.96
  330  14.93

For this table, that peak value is 12.82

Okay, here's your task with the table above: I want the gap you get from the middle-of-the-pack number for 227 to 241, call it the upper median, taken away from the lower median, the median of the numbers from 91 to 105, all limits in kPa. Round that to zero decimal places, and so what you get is -3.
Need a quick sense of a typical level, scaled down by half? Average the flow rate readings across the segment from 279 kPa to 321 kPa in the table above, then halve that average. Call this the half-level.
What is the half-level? 6.27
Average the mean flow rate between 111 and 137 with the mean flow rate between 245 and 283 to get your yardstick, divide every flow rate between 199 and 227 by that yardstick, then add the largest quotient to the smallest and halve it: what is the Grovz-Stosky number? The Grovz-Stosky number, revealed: 1.12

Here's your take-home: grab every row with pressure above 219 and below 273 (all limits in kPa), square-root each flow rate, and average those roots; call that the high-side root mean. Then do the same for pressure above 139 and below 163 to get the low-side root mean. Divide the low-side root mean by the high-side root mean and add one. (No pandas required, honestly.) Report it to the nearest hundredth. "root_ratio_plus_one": 2.05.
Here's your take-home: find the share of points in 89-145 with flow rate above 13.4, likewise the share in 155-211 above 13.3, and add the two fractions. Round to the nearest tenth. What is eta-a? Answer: 1.3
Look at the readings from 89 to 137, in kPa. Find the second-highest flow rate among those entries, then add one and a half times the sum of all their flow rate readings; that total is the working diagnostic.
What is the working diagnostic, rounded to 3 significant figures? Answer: 449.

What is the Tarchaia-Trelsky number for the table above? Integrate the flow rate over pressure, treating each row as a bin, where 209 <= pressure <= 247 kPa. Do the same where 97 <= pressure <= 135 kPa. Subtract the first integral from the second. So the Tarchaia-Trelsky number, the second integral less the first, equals -50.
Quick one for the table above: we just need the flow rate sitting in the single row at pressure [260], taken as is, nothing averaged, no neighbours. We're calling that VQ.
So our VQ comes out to 12.85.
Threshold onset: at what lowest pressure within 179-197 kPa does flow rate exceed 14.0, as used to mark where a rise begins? 180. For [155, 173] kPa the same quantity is 156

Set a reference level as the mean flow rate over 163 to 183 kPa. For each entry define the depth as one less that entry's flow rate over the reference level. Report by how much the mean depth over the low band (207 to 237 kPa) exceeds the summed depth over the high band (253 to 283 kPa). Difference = -1.71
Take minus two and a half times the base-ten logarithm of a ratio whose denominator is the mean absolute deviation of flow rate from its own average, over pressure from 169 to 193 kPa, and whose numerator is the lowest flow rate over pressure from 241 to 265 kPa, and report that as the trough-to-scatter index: -3.68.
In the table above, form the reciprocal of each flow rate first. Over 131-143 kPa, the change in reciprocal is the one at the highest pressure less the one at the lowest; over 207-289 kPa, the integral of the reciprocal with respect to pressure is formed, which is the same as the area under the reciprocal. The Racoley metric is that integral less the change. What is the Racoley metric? 6.3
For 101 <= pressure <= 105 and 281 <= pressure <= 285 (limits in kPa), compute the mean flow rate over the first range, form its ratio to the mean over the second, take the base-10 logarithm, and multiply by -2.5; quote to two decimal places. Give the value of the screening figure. 0.09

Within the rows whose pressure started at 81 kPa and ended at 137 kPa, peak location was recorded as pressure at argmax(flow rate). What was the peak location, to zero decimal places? 136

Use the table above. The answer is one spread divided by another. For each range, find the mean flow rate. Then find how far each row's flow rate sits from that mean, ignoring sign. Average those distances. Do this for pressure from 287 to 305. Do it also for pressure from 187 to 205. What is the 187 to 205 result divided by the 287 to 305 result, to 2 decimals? 1.47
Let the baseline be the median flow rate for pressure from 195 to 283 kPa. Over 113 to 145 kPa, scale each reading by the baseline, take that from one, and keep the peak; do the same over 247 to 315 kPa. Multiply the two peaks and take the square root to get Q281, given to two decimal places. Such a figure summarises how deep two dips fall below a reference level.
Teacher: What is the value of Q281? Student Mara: 0.14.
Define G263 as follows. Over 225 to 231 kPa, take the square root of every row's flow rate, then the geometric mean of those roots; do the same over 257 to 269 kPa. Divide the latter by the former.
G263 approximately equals 0.98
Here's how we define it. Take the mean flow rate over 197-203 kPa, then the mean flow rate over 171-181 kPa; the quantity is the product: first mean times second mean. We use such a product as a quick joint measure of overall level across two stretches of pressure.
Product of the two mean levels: 210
